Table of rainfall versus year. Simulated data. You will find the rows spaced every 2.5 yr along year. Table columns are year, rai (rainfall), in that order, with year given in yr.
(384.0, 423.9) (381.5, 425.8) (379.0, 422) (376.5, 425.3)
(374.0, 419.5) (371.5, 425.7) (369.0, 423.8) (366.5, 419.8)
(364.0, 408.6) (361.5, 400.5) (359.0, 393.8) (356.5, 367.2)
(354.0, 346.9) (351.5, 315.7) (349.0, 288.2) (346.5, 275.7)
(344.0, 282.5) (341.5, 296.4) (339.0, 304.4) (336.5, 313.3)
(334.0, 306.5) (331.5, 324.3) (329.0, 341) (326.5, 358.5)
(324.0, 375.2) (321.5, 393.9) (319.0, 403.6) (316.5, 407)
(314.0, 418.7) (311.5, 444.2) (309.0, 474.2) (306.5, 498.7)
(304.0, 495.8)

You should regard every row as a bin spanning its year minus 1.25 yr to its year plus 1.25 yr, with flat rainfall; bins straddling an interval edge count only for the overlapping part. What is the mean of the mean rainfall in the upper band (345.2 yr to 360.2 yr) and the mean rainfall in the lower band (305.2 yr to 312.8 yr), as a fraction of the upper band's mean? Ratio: 1.21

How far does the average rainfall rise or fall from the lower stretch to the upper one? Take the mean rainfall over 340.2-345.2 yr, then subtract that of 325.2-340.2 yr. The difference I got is -35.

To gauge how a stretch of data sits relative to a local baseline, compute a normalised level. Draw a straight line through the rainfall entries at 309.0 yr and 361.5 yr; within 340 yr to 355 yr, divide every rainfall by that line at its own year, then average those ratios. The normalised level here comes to 0.72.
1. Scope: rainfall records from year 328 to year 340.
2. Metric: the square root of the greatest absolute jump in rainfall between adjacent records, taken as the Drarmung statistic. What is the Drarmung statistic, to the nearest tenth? 4.2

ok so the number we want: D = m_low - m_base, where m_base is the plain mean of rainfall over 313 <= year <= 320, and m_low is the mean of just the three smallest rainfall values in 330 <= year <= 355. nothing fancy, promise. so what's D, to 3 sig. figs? -128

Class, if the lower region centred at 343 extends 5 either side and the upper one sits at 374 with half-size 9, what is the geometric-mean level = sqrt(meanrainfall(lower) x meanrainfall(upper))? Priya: 350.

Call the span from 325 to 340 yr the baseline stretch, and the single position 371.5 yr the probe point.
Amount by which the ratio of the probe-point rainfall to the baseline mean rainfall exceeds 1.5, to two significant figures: -0.19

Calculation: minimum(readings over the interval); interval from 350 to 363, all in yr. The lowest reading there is 315.7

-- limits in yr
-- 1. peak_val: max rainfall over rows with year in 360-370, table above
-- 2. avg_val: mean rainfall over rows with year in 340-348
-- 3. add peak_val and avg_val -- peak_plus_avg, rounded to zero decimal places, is 709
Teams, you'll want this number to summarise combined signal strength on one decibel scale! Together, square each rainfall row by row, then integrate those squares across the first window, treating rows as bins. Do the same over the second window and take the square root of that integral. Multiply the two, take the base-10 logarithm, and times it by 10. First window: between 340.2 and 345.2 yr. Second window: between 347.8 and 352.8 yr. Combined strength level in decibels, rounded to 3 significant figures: 84.5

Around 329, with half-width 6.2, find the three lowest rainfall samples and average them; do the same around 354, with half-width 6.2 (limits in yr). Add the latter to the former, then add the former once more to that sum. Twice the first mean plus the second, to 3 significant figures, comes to 965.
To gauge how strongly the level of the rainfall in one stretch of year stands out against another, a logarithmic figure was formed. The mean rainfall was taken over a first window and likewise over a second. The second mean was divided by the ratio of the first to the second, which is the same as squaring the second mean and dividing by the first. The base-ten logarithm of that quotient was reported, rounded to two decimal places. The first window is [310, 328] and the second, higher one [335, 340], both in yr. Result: 2.38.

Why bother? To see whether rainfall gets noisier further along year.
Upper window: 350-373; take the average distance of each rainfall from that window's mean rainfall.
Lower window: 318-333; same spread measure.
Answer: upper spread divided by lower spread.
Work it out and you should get 1.23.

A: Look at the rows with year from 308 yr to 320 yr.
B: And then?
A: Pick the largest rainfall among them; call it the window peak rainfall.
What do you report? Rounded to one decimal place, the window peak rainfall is 474.2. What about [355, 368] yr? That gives 419.8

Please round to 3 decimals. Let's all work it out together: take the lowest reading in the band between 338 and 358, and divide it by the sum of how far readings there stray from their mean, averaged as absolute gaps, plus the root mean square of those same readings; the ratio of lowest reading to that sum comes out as 0.820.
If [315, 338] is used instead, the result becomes 0.780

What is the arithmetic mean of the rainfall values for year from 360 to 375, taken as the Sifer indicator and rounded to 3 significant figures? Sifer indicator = 416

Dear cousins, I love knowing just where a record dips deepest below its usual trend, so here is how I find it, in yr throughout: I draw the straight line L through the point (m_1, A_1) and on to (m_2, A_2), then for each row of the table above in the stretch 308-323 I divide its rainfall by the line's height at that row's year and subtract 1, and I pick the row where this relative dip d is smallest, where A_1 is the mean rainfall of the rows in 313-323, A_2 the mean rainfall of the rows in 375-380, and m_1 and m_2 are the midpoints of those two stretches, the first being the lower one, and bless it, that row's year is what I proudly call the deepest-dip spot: 321.5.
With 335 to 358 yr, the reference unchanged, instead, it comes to 346.5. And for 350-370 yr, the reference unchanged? 351.5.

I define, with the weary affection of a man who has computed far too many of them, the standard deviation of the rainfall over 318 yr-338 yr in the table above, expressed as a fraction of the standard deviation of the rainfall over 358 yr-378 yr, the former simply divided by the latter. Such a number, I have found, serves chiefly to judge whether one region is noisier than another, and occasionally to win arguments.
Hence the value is 3.0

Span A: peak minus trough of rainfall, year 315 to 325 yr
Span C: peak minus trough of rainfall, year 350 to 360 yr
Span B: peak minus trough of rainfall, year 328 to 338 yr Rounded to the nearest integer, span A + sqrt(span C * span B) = 84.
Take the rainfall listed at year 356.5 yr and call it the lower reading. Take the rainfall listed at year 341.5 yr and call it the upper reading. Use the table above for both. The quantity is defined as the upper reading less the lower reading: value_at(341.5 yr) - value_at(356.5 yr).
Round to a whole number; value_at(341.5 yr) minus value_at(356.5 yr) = -71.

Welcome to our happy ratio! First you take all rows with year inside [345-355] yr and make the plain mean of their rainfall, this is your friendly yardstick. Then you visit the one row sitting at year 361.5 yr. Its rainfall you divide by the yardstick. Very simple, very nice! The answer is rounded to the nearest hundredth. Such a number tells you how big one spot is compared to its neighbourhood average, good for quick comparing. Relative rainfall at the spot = 1.31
